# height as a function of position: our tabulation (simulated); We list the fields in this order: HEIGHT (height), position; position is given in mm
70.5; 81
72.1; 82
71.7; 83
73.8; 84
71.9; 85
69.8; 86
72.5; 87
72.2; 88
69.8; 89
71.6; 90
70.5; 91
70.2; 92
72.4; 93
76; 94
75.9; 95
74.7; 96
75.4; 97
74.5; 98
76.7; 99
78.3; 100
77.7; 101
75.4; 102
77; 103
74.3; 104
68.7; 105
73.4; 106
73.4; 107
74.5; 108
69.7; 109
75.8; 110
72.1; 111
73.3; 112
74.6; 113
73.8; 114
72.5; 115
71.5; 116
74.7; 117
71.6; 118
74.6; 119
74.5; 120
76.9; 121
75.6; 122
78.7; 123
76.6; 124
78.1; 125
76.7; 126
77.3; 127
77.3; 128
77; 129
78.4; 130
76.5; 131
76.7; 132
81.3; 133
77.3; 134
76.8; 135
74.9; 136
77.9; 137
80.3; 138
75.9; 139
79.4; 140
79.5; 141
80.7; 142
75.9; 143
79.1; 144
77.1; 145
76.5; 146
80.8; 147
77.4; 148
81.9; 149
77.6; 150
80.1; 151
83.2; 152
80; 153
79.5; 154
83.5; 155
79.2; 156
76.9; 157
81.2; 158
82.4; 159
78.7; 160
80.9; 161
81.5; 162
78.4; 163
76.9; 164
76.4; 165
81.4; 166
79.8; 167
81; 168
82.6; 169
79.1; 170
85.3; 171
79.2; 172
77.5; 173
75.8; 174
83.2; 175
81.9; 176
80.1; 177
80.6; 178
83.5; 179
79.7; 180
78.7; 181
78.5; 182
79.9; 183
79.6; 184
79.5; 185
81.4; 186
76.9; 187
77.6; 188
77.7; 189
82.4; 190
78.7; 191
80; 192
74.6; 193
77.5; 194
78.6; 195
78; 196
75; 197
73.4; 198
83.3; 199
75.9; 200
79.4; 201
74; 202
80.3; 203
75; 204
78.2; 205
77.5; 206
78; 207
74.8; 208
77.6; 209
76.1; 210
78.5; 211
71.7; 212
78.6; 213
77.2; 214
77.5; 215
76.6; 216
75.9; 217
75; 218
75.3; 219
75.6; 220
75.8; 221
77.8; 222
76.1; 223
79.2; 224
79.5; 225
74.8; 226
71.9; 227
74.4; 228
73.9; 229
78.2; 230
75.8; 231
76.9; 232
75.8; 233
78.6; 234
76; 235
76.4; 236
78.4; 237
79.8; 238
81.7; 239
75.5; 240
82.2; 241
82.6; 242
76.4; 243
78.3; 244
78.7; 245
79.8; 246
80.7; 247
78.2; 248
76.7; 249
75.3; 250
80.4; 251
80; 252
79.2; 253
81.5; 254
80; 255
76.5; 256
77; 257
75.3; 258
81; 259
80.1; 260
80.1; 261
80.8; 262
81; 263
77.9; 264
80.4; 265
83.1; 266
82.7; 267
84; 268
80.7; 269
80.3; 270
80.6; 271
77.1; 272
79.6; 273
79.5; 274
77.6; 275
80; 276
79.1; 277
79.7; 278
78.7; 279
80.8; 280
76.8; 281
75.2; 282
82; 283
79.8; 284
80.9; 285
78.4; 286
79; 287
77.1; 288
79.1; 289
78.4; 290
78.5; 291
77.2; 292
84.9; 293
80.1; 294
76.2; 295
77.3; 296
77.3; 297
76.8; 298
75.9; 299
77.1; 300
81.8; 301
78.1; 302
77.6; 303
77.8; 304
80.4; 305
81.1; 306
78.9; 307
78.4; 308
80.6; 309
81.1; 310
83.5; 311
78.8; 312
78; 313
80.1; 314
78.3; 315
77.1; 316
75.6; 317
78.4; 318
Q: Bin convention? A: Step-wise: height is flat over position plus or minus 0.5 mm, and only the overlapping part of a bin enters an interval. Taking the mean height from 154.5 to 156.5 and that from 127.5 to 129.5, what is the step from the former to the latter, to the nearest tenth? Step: -4.2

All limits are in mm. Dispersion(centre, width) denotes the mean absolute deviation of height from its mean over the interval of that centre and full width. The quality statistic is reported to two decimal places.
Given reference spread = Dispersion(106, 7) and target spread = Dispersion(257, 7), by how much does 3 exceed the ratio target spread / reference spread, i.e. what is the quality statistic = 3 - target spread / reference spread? 2.01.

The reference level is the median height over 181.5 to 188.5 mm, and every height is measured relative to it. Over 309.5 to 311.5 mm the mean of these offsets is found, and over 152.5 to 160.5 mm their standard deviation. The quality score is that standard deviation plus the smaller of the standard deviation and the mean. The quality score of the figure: 4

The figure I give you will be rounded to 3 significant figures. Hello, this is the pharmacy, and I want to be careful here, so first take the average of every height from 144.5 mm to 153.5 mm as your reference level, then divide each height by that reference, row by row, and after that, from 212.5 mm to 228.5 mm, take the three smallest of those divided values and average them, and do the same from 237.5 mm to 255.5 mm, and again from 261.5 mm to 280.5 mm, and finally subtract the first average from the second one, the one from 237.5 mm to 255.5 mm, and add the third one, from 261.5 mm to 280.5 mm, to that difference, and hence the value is 1.00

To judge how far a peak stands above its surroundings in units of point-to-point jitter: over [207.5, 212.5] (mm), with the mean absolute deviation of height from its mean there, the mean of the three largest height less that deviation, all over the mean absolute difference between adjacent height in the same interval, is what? 22.3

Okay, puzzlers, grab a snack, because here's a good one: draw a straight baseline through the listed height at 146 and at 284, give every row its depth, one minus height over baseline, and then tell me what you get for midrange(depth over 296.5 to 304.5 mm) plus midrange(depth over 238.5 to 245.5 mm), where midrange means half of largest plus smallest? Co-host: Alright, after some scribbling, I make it 0.01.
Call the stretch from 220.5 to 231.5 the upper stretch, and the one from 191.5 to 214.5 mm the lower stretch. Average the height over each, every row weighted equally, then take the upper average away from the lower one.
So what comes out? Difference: 1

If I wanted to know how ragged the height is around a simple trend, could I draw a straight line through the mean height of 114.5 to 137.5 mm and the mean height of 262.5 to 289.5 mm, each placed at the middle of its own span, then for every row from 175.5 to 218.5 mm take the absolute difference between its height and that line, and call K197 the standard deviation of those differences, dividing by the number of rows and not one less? 1.69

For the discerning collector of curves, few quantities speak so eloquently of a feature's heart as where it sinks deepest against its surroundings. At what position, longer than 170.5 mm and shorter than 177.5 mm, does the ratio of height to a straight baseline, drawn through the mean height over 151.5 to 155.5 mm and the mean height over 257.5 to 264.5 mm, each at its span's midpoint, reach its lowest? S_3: 174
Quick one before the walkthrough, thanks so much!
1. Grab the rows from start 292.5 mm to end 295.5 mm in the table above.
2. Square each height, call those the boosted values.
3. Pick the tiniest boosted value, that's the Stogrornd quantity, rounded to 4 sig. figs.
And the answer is 5806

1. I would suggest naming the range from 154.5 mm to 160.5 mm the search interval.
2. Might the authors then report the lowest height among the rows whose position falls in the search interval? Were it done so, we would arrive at 76.9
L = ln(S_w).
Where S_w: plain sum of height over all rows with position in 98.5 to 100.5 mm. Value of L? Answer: 5.04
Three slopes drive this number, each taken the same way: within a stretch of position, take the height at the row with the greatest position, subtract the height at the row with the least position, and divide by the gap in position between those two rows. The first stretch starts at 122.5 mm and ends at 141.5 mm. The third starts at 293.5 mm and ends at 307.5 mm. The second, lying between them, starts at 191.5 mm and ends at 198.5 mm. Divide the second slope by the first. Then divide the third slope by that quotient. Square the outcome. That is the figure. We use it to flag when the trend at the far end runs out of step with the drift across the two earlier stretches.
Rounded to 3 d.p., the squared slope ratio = 0.000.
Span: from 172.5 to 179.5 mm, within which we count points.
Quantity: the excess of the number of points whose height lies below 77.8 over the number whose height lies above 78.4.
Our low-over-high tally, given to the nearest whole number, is -3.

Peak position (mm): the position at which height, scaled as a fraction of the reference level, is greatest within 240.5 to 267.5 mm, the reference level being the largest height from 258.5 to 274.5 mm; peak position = 266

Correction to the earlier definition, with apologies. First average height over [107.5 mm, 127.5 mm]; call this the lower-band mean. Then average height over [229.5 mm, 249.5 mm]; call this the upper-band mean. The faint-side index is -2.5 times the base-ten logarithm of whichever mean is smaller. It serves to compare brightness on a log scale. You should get -4.68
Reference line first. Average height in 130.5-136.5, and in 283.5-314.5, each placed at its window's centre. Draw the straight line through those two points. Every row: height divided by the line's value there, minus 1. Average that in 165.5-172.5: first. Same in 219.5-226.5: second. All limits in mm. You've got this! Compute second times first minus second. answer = 0.015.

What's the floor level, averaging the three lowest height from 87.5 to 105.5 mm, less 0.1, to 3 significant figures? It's 69.5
